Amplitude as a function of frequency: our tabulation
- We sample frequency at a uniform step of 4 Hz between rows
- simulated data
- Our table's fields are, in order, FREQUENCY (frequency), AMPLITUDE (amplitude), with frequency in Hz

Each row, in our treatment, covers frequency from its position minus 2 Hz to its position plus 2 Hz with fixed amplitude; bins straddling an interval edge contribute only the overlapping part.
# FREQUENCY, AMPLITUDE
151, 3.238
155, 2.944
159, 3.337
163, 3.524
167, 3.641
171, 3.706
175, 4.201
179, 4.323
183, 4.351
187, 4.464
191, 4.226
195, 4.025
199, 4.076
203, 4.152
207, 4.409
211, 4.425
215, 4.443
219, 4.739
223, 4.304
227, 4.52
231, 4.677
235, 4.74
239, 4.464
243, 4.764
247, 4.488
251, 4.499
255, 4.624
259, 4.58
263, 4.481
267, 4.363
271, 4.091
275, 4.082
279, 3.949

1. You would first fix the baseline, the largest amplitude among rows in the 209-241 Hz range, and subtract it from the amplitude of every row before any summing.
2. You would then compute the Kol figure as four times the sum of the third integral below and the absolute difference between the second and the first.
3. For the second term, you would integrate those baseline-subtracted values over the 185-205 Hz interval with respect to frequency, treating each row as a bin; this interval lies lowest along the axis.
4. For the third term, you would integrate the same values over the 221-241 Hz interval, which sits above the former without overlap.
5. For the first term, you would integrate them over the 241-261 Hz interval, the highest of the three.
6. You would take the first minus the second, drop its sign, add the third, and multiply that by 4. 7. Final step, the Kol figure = 16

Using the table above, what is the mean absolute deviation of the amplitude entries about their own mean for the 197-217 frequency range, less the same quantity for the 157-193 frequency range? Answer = -0.23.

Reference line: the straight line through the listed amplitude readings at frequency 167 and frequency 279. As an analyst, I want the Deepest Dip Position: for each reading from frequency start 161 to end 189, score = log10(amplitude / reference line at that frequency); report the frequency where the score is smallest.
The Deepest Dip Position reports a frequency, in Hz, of 163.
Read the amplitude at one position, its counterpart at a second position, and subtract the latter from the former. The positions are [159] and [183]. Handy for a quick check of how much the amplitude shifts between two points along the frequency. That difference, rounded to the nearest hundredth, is -1.01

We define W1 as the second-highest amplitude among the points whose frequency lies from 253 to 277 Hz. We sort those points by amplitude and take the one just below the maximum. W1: 4.58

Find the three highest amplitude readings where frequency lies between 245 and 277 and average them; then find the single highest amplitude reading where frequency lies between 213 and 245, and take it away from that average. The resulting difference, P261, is -0.20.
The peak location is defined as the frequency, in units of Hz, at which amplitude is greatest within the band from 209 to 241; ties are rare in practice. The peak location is 235 Hz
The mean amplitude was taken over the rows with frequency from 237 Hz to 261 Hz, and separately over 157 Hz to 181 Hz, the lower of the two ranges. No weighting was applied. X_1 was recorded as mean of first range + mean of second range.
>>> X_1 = 8.4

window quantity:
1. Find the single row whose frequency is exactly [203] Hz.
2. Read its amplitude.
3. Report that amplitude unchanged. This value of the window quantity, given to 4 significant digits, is 4.152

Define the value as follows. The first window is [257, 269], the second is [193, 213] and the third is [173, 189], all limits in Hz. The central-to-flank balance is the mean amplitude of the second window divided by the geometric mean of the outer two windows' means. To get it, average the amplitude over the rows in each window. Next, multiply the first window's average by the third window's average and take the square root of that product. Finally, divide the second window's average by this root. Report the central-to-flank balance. 0.96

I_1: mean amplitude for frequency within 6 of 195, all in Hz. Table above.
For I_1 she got 4.11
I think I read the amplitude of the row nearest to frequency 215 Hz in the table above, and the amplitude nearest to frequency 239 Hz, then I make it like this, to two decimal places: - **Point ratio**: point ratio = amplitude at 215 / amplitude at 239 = 1.00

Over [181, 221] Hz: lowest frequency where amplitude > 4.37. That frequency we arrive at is 187 Hz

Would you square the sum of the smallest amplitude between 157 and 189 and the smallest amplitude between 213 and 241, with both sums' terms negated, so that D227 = 58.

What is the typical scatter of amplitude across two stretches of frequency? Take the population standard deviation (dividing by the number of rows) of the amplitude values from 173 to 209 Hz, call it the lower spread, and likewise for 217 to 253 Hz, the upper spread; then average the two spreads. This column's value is 0.146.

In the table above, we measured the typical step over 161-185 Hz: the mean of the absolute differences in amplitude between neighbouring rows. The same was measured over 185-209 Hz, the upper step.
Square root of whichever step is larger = 0.41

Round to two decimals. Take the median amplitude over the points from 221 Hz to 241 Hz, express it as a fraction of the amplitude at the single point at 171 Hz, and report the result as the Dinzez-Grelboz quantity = 1.22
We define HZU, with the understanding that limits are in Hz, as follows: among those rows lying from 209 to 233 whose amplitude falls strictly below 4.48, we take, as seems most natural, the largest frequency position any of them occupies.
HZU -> 223 Hz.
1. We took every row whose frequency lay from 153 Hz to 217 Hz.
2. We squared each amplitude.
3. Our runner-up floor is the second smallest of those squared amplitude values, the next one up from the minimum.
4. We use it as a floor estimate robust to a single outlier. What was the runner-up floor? 11.1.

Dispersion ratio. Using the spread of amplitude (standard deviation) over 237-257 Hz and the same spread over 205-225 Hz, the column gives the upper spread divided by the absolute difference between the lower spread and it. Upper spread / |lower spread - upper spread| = 3.4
